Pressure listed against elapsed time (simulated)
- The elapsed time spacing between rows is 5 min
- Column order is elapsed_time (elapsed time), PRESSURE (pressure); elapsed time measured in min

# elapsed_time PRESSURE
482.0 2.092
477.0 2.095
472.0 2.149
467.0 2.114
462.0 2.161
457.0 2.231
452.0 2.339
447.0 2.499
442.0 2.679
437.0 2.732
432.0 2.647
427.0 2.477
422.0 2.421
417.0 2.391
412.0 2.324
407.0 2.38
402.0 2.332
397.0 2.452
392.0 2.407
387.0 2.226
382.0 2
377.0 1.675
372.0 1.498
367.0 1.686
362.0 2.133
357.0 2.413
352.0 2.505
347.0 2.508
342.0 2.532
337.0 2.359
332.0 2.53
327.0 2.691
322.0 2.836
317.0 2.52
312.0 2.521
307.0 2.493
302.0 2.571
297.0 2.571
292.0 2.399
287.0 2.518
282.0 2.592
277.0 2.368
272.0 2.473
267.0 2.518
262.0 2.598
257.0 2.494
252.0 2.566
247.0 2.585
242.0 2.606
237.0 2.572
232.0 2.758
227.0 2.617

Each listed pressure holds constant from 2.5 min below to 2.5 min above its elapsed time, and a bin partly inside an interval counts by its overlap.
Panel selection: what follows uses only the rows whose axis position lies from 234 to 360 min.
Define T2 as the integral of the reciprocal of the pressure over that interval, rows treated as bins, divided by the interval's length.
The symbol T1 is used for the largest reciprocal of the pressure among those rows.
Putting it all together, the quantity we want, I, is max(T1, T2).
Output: 0.42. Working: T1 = 0.42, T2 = 0.40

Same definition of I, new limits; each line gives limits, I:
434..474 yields 0.47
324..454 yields 0.67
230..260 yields 0.40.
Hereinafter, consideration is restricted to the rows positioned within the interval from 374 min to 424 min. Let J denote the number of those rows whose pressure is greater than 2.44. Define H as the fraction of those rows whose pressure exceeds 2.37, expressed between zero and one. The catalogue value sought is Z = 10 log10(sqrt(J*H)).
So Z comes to -1.5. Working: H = 0.5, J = 1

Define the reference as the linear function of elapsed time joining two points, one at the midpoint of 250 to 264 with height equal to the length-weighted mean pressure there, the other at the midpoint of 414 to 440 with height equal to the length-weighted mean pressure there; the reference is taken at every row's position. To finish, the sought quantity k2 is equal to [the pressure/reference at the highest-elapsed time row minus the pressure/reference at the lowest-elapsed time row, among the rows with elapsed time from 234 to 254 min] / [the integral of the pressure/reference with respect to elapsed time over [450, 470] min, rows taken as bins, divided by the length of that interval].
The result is 0.00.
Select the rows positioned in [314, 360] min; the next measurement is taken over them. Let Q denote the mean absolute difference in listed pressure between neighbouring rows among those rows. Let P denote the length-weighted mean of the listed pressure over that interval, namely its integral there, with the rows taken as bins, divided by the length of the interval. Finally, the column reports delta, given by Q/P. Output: 0.053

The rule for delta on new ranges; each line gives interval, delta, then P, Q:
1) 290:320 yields 0.022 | 2.52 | 0.056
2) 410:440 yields 0.033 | 2.50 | 0.082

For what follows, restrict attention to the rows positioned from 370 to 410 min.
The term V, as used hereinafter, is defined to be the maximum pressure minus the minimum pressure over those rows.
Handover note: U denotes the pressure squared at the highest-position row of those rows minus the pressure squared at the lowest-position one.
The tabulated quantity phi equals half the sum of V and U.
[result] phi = 2.19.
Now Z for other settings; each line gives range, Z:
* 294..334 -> 4.5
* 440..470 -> -0.9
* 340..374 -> 1.2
